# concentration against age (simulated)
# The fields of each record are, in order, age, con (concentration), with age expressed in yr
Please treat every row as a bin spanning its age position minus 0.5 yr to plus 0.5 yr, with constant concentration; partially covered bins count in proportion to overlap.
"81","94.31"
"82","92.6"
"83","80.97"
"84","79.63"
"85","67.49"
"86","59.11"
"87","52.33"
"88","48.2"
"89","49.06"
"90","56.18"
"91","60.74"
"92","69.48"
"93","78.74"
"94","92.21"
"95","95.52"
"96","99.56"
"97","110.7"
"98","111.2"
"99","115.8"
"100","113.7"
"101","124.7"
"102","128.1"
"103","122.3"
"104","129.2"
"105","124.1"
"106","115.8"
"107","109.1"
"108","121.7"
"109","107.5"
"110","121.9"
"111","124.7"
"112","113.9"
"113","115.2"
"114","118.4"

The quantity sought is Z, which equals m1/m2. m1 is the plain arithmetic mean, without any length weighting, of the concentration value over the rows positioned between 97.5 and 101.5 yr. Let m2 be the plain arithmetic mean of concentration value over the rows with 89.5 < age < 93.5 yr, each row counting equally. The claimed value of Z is 1.8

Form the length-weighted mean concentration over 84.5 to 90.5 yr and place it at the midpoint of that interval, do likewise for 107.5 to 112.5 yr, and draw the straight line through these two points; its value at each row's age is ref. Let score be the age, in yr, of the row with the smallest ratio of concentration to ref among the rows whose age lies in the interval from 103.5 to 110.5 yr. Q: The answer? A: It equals 109 yr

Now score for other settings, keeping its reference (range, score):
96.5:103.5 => 103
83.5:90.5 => 89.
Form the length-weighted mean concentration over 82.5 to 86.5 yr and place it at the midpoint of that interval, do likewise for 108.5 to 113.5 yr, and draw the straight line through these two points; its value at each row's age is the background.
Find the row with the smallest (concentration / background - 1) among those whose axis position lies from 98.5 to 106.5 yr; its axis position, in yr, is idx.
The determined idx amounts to 106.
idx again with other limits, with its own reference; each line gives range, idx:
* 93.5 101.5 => 94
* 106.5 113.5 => 109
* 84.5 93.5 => 89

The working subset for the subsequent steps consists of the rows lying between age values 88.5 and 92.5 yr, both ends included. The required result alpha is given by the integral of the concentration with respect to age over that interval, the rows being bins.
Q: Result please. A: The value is 235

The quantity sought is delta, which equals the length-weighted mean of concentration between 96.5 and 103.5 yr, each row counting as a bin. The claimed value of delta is 118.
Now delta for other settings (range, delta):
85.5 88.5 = 53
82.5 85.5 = 76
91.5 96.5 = 87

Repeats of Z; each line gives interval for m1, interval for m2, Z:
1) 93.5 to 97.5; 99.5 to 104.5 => 0.8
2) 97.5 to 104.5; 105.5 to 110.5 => 1.0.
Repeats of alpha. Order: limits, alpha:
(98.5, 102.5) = 482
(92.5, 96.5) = 366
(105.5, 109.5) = 454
